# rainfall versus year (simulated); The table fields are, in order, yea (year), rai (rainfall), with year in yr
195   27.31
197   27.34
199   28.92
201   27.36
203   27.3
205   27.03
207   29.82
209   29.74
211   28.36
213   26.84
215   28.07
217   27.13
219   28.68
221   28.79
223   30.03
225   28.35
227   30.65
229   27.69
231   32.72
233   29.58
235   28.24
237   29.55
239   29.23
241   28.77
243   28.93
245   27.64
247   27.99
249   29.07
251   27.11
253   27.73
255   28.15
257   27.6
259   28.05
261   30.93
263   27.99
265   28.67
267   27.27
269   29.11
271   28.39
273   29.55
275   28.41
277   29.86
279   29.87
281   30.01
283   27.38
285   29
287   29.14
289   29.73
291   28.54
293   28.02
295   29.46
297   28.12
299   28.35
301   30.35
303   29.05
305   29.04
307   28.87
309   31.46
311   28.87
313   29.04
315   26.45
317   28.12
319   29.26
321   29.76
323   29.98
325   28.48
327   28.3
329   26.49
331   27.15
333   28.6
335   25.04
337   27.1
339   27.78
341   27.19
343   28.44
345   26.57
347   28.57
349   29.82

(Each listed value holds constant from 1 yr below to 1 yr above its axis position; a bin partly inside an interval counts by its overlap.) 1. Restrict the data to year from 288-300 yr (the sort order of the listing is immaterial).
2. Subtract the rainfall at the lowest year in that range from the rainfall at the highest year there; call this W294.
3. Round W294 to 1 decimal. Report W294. -1.4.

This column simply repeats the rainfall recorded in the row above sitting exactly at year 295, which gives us 29.46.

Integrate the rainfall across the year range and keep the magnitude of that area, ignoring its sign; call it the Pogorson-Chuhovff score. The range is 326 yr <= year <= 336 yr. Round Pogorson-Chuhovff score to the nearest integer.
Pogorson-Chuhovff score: 271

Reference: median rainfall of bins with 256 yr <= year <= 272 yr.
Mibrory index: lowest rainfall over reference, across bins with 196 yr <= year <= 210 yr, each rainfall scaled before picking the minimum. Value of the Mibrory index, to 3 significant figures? 0.958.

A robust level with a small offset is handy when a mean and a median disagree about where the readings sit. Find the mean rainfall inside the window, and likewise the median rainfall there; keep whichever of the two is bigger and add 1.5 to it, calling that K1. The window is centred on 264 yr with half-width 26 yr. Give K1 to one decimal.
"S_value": 30.2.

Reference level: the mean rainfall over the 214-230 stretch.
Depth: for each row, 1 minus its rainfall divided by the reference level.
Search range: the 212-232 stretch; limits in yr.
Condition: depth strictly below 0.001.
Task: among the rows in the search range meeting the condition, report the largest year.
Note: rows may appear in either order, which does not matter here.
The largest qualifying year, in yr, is 231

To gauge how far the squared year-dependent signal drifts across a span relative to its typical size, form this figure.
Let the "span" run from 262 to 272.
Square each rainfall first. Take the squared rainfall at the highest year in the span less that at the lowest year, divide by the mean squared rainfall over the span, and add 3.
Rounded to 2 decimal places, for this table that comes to 3.03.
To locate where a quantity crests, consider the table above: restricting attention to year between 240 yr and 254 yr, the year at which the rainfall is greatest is 249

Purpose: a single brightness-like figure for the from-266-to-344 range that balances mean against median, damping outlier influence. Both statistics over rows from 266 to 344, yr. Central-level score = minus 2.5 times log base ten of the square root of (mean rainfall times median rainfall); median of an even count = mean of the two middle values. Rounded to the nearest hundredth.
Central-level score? -3.64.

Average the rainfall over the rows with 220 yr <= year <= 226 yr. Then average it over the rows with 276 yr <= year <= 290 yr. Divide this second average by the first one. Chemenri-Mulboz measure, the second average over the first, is 1.01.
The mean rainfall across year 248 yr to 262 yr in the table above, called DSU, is 28.4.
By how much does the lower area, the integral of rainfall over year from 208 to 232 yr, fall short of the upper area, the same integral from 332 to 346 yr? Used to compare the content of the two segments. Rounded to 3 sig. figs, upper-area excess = -313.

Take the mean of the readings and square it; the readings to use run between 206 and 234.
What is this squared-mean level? 843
